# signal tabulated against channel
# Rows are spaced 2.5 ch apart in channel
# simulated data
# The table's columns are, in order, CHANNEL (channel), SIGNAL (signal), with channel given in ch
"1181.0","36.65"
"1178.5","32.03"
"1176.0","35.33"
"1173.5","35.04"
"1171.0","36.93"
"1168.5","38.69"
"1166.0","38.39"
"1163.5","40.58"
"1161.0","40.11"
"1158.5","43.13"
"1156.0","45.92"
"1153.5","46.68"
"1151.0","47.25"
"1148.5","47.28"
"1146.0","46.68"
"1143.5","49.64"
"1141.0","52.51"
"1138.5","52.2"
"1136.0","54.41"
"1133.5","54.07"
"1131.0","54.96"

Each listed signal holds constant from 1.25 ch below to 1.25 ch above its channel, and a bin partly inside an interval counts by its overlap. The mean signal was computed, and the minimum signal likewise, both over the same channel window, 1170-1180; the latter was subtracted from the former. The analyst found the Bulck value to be 2.80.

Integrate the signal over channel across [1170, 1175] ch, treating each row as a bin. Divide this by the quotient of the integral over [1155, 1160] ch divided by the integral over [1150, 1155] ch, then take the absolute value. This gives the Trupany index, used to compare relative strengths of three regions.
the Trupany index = 190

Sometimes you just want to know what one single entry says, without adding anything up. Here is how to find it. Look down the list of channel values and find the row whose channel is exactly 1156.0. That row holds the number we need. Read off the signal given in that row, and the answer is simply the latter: 45.92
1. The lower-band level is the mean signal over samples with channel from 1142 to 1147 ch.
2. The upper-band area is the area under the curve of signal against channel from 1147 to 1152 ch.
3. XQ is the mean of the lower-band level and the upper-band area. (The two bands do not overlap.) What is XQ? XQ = 142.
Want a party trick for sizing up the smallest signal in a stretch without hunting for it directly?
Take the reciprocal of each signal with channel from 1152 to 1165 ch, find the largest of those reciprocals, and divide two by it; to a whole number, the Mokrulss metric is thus 80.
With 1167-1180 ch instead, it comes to 64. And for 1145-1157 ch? 92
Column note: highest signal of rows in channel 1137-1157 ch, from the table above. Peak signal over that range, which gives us 52.51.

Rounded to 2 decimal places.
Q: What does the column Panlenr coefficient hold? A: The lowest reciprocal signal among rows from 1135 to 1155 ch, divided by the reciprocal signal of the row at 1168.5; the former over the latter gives 0.71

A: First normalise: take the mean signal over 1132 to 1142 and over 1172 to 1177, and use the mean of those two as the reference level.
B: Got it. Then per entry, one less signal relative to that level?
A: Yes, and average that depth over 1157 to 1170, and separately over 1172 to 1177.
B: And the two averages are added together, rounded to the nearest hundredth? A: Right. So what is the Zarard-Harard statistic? 0.30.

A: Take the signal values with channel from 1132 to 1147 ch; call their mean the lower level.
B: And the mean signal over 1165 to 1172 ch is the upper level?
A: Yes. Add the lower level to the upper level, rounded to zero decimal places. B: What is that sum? 90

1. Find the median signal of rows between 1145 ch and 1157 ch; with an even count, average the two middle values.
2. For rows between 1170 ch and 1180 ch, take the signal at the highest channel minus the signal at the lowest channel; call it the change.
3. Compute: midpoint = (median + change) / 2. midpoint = 20.9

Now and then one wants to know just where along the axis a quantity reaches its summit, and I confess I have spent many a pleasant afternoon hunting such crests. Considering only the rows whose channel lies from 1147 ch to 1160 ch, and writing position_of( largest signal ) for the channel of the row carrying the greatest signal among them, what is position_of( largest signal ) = 1148.5 ch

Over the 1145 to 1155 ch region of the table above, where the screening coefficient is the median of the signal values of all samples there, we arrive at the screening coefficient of 47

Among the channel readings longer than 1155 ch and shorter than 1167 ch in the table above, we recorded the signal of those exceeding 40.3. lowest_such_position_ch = 1156.0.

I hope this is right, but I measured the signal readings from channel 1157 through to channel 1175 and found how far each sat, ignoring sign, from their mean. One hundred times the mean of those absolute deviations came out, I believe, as 196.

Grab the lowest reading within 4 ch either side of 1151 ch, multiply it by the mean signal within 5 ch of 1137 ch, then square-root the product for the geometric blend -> 50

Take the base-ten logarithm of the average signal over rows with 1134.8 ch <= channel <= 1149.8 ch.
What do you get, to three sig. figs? 1.70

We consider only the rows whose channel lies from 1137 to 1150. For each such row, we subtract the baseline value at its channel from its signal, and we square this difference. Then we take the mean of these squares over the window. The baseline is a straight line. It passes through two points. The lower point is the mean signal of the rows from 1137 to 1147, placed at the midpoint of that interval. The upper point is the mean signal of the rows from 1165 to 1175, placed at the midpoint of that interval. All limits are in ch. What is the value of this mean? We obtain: 1.2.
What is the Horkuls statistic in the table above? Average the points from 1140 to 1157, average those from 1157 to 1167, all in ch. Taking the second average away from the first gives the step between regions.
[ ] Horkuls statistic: 7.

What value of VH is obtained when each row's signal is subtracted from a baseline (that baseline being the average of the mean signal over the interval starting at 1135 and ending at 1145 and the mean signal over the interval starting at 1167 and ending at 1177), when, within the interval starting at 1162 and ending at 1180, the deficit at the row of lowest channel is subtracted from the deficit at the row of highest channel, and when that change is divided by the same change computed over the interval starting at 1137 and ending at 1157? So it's 1.4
